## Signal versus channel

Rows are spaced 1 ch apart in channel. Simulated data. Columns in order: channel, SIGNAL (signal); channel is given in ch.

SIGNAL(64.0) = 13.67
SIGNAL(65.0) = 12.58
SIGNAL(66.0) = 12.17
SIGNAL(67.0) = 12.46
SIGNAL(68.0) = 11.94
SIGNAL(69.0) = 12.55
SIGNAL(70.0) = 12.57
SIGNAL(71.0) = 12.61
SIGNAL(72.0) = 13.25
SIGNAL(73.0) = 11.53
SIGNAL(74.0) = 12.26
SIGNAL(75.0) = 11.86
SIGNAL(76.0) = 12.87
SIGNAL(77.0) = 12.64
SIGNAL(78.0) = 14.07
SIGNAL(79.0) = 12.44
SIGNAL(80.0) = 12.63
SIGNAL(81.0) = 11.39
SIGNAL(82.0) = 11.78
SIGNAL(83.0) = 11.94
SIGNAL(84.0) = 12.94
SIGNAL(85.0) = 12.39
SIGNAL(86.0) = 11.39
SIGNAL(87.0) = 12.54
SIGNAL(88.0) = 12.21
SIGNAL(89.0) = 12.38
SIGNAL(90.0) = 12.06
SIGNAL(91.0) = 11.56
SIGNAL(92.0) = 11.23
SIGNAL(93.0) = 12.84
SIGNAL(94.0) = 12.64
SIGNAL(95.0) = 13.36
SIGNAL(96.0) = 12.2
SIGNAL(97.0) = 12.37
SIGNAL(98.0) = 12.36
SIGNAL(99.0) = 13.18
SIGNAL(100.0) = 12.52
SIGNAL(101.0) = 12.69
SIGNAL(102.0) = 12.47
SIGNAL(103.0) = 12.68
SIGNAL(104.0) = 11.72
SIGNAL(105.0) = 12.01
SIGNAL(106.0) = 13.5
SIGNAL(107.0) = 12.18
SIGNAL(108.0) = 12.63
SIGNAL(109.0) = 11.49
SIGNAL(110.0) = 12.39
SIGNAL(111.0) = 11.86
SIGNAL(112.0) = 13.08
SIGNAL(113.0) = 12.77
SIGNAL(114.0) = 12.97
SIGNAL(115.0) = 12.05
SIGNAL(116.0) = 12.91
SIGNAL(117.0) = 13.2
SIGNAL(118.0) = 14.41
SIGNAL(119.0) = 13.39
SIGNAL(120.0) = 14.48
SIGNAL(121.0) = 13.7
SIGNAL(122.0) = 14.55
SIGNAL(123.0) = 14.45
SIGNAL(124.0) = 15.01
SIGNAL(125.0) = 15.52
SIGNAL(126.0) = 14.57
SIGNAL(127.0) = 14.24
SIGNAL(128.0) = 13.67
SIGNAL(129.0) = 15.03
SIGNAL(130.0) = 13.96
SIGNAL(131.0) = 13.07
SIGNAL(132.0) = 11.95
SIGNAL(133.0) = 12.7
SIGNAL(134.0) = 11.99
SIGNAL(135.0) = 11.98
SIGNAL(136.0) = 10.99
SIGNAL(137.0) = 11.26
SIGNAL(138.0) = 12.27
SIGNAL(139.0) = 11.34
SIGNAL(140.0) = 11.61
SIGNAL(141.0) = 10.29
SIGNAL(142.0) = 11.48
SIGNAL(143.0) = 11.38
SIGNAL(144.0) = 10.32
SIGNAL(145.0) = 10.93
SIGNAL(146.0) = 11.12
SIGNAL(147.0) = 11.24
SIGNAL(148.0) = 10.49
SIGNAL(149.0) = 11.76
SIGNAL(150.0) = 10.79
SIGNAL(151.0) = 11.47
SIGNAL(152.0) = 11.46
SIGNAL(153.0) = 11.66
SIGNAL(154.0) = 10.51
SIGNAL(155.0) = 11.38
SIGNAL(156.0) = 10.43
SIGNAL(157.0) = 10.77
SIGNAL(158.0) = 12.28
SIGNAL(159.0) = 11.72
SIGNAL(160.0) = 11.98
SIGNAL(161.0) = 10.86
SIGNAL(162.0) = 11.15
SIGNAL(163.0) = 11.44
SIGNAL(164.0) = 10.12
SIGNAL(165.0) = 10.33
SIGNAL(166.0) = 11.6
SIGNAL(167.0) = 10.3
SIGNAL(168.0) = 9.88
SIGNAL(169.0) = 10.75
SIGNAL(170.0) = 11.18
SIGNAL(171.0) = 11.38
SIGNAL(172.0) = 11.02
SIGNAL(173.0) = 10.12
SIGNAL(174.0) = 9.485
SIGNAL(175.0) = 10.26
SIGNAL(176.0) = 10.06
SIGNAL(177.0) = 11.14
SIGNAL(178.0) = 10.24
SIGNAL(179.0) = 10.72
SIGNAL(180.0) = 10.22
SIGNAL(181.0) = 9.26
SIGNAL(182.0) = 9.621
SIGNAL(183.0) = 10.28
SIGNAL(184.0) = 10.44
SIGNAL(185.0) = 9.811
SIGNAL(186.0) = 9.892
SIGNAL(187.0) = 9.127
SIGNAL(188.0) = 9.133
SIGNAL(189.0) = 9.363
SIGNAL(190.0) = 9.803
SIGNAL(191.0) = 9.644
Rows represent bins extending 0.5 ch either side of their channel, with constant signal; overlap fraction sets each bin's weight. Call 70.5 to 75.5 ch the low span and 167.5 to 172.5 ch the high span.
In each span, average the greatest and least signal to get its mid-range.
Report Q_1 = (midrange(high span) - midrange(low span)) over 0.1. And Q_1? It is -18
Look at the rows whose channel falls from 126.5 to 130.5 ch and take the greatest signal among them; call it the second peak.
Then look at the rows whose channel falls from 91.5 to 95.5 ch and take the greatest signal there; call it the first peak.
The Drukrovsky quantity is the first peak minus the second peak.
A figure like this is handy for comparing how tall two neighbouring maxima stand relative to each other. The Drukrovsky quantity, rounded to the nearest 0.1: -1.7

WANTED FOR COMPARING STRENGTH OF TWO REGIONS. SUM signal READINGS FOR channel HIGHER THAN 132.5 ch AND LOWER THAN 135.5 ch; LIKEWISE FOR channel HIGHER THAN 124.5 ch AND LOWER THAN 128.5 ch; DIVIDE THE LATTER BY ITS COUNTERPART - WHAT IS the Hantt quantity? 1.6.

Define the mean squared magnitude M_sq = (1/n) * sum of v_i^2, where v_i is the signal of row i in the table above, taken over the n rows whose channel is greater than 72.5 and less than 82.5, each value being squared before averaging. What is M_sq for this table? 153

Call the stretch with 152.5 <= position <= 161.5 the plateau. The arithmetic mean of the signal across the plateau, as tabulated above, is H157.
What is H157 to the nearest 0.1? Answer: 11.3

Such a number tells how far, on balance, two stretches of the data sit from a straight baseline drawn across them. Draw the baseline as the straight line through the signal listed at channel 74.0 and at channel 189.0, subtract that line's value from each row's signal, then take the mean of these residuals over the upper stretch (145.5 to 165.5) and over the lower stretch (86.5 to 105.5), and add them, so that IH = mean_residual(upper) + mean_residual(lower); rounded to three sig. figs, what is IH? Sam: 1.60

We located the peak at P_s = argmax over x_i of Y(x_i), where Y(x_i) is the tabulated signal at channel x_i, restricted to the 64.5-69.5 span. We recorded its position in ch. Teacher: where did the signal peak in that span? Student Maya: 65.0 ch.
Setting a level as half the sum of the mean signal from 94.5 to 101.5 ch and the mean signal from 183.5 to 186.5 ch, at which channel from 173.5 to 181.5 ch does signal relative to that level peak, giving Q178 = 177.0 ch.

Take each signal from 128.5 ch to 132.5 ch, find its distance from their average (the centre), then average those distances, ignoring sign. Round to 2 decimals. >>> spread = 0.99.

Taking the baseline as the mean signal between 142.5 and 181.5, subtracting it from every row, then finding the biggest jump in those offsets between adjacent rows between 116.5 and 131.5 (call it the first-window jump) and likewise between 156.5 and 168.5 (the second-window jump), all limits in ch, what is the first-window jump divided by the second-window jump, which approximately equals 0.90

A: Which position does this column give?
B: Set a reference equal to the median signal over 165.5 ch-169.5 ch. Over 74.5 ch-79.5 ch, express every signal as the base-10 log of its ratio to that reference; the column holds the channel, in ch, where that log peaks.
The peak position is 78.0 ch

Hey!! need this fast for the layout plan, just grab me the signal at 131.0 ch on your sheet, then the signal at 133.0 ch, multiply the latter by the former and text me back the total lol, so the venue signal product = 166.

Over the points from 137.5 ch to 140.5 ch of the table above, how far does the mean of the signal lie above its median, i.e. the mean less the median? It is 0.13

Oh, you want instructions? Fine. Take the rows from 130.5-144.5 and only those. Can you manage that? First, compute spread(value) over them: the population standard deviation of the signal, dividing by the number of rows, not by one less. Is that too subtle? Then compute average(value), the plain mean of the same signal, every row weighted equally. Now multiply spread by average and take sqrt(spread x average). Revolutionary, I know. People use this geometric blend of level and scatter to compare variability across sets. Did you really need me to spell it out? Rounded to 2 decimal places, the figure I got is 2.98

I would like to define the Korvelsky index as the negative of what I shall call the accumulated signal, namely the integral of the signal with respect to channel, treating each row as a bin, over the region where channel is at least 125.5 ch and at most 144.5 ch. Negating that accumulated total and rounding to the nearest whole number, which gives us -234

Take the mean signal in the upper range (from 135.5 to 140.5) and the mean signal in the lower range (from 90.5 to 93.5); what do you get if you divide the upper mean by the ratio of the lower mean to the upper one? 11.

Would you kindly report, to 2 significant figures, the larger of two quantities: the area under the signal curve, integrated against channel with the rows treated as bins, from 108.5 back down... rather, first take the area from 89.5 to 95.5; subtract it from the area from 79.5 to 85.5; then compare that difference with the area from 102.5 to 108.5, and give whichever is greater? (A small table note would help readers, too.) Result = 75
